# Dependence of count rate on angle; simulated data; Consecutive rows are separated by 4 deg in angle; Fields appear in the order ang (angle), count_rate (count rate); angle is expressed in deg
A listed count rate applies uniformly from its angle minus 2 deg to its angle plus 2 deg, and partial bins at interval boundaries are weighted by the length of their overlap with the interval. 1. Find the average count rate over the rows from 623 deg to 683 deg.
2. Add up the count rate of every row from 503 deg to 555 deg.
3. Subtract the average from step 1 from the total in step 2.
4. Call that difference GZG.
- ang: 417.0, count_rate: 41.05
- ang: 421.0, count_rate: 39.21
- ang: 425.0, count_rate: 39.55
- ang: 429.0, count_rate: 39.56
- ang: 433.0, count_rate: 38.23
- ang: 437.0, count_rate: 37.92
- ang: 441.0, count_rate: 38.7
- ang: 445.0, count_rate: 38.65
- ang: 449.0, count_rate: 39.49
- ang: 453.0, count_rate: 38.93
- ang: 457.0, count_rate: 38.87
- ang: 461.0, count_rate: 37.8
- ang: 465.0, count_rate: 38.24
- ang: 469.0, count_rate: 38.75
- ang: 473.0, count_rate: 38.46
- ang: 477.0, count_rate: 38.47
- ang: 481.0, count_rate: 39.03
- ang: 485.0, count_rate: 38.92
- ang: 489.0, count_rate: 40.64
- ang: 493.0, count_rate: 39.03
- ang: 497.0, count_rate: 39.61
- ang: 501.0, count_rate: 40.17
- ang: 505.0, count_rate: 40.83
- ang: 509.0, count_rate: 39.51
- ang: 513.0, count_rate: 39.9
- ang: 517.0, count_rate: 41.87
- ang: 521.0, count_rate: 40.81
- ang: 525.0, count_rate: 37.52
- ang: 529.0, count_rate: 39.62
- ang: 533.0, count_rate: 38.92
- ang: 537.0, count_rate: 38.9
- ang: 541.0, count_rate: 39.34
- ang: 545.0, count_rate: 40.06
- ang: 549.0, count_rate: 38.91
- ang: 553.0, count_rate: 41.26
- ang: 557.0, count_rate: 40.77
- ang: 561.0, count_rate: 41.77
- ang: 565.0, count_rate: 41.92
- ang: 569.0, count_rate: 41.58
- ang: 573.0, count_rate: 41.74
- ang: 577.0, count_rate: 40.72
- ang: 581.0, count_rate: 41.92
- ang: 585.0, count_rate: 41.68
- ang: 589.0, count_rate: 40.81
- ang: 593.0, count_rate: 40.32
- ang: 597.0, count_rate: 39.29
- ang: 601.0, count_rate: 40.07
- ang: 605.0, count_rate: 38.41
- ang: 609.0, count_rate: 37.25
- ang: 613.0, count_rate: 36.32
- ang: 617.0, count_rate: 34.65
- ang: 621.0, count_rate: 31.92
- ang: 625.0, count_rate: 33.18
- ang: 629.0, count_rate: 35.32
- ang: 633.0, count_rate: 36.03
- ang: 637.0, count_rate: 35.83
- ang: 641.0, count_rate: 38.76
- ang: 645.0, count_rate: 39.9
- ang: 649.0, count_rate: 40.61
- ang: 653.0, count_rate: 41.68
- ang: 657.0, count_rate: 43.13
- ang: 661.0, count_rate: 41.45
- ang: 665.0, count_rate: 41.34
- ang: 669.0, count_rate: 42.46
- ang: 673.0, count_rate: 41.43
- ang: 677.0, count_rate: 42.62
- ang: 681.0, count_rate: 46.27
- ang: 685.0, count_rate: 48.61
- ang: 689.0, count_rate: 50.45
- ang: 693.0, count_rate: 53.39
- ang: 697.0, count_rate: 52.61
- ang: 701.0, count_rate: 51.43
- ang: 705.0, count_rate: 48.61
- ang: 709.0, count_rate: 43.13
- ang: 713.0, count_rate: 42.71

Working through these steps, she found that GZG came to 477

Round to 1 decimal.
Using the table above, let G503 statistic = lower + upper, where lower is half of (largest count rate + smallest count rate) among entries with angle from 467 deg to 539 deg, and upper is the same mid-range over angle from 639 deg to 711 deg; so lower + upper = 85.8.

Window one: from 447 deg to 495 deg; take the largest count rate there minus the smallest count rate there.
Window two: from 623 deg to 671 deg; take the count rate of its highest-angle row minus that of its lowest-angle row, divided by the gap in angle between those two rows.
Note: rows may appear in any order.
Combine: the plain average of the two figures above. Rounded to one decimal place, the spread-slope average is 1.5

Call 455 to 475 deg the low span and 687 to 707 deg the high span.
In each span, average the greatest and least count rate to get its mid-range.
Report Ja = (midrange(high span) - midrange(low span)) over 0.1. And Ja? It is 127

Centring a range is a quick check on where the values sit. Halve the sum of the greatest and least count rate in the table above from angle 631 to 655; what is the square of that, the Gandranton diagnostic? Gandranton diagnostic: 1502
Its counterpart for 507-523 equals 1656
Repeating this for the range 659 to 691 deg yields 2106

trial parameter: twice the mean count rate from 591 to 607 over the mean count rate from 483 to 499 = 2.00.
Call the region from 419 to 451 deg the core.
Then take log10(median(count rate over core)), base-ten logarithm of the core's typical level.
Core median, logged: 1.59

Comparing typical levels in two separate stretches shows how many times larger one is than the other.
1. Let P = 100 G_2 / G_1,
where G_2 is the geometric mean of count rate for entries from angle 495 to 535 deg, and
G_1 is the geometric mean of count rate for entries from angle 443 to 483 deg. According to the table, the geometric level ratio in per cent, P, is 103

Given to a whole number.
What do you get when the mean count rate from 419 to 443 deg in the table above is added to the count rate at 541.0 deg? 78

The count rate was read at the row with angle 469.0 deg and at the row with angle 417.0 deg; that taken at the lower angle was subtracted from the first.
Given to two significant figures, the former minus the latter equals -2.3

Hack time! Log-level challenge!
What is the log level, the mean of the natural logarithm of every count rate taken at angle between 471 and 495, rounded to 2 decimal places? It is 3.67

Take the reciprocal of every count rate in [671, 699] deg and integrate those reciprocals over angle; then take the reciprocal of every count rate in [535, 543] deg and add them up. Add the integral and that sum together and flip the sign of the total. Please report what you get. -0.64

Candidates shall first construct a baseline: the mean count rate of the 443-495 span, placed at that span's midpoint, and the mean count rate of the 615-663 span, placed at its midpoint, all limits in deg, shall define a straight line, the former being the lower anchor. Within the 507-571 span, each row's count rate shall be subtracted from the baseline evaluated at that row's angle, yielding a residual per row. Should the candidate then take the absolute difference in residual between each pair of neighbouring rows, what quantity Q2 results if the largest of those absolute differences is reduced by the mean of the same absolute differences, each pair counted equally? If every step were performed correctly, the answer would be 2.2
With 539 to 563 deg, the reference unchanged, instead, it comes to 1.2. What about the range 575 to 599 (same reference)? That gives 0.5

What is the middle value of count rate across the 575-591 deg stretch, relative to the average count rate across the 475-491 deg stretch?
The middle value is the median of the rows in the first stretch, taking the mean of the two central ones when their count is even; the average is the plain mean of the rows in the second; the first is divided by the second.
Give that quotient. 1.05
